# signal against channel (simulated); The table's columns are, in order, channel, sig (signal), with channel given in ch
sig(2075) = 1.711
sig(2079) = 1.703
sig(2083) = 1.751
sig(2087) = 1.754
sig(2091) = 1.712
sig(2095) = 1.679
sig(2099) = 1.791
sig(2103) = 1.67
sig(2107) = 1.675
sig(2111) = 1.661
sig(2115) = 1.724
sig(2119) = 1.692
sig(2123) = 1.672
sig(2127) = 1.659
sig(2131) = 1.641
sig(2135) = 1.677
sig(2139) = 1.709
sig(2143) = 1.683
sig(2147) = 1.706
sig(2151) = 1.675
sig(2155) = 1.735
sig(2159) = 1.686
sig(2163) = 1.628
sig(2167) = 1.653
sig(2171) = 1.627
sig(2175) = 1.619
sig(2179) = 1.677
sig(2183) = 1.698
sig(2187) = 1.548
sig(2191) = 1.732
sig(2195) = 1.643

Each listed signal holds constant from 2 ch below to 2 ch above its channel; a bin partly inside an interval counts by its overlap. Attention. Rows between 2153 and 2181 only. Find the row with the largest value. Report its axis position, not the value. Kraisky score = 2155 ch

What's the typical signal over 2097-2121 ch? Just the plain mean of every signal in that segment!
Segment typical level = 1.70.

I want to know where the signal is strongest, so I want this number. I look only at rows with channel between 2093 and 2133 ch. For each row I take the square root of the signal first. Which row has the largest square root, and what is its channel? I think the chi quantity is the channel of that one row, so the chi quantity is 2099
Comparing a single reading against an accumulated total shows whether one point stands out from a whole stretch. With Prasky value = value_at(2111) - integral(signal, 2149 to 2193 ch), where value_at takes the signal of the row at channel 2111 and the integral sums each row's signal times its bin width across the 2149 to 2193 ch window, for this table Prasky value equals -71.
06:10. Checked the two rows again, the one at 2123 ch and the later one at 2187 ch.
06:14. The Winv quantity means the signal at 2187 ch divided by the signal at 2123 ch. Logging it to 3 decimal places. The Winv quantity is 0.926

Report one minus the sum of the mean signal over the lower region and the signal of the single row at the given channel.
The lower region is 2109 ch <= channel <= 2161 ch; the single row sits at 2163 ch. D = -2.314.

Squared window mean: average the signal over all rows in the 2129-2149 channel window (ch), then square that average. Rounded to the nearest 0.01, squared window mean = 2.83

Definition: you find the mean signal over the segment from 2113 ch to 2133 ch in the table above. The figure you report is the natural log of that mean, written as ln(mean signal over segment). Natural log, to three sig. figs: 0.517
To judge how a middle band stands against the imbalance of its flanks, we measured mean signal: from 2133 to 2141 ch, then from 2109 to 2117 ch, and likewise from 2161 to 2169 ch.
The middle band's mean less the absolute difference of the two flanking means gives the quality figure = 1.641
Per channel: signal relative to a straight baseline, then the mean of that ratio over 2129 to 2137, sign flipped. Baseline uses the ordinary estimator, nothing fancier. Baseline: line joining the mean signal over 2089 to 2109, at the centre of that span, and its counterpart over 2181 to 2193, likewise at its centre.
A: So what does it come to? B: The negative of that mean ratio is -0.98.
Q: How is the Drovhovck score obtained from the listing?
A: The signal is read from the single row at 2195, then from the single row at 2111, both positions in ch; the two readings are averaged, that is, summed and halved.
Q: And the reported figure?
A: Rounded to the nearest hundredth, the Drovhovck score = 1.65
